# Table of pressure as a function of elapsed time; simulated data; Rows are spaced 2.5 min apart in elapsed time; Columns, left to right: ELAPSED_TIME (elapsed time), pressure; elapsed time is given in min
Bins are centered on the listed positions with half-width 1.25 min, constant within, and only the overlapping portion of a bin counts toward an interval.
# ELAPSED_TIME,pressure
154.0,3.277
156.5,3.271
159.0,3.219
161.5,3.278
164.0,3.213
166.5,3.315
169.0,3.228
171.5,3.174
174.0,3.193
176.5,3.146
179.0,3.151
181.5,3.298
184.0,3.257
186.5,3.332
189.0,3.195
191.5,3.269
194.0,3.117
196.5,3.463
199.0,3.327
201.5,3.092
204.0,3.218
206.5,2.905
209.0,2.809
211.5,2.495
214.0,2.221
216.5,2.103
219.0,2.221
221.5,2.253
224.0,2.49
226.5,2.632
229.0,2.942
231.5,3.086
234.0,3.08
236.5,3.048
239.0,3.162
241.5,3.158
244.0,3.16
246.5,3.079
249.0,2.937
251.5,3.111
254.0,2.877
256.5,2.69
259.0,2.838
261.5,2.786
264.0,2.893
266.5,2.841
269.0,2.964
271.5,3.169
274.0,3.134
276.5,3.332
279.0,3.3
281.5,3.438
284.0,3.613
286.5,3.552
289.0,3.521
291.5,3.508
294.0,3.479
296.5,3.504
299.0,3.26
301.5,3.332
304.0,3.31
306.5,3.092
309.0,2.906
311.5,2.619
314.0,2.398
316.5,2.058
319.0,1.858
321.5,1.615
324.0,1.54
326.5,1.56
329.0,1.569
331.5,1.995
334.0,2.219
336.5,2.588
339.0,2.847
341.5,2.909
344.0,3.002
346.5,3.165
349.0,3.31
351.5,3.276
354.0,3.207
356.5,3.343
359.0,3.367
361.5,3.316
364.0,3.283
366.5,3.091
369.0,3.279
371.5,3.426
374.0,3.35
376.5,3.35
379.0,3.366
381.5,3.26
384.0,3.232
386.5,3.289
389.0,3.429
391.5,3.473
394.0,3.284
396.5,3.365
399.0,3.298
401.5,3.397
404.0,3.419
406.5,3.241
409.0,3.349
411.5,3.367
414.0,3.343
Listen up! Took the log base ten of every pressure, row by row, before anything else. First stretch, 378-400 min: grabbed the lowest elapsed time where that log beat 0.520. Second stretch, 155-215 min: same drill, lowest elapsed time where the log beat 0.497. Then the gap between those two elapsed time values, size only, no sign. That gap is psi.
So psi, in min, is 222.5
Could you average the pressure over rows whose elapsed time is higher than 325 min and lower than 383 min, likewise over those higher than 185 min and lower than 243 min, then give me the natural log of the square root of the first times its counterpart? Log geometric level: 1.07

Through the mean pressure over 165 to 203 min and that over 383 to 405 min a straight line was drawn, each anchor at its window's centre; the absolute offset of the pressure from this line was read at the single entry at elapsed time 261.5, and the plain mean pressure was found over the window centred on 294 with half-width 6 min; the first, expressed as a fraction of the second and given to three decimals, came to 0.143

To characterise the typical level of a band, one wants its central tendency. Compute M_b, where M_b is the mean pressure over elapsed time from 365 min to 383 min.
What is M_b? 3.30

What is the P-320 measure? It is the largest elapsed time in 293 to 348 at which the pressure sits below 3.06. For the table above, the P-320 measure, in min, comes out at 344.0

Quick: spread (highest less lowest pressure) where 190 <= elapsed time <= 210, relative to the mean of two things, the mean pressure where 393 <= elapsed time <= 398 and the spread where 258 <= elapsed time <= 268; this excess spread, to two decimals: -1.06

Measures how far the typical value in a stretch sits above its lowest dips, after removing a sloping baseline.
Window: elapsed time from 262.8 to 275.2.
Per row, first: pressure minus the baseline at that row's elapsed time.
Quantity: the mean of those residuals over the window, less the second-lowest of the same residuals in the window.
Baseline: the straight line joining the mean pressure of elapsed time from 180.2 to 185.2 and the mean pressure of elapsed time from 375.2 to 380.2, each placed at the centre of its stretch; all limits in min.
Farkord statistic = 0.11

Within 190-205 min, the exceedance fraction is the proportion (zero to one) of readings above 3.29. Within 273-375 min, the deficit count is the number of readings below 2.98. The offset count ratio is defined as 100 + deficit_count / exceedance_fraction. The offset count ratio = 142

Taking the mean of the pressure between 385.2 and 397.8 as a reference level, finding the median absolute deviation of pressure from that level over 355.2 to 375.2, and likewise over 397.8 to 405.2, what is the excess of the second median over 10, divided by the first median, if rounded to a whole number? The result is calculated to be -181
